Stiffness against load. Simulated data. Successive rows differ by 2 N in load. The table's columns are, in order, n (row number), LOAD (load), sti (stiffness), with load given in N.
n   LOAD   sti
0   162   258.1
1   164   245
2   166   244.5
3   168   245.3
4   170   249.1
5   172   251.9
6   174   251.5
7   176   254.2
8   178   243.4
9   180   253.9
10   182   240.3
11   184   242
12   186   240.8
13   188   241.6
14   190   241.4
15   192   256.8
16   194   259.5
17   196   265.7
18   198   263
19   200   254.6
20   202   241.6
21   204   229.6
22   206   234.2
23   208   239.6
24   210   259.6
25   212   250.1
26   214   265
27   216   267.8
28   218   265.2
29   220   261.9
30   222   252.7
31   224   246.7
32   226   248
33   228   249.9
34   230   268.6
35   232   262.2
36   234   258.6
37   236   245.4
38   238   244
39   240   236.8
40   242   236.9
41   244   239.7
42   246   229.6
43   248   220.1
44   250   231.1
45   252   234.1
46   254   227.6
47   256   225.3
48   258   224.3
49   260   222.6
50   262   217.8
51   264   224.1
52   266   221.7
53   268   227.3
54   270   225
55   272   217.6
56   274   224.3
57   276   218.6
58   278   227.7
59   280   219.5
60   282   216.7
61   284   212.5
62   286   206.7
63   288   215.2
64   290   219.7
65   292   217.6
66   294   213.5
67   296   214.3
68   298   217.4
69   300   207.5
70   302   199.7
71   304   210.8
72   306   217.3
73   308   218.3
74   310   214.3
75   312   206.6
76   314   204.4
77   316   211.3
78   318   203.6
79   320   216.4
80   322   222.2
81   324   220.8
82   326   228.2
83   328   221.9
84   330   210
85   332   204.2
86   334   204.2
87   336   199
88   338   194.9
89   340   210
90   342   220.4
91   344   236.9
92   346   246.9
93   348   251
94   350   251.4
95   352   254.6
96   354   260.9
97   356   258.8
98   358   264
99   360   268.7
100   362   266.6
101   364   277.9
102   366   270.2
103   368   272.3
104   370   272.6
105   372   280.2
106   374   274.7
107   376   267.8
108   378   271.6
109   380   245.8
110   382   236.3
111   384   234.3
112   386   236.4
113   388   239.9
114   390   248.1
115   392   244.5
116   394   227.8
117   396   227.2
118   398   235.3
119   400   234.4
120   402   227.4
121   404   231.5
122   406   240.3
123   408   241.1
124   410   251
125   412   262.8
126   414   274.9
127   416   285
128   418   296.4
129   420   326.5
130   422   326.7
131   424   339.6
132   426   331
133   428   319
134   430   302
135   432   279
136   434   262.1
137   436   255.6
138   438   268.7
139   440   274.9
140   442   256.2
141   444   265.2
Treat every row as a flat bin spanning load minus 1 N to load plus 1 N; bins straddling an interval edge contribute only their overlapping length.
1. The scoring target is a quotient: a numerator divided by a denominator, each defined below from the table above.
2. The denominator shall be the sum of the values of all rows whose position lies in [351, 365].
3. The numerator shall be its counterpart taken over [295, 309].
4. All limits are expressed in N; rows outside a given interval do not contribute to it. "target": 0.80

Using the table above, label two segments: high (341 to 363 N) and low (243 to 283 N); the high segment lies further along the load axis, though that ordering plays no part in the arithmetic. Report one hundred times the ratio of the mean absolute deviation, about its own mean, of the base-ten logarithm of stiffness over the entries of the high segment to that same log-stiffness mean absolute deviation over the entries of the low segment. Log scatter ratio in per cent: 211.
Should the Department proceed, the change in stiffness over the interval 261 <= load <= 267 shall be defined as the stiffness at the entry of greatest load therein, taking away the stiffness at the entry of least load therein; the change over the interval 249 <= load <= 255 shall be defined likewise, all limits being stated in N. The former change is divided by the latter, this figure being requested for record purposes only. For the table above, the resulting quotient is -1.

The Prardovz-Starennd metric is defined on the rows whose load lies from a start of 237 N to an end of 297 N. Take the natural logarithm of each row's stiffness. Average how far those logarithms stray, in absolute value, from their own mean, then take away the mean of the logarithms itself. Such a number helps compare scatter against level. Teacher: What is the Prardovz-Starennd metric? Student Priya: -5.38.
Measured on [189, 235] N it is -5.50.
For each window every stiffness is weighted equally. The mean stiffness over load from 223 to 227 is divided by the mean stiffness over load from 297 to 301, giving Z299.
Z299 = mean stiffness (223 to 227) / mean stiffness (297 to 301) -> 1.16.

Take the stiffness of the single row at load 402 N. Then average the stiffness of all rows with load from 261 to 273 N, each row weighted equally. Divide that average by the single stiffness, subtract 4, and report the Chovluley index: -3.02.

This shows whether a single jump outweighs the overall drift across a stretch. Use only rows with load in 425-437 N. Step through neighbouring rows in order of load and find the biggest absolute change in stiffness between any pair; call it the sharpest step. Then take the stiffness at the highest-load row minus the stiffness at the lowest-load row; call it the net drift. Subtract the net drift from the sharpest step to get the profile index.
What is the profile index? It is 98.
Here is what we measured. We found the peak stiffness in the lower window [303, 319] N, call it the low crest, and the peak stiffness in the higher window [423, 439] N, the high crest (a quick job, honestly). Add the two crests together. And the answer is 558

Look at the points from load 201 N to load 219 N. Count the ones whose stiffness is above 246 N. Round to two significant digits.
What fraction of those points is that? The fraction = 0.56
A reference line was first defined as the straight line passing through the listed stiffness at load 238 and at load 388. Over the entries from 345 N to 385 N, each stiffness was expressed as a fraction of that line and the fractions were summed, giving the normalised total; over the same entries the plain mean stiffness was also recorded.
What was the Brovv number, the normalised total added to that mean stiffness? 283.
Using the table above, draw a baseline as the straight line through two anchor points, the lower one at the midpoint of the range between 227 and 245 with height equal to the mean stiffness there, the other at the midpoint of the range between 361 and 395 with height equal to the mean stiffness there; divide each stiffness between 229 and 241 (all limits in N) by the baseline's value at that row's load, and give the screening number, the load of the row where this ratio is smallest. 240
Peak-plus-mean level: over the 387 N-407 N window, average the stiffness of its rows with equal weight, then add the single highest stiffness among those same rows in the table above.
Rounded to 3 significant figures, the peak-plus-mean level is 484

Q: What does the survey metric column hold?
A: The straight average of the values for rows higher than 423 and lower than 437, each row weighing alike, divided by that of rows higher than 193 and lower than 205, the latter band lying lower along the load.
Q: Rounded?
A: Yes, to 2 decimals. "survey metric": 1.18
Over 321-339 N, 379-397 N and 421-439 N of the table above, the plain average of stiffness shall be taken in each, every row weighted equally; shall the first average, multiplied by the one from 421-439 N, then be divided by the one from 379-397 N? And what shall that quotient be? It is 265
